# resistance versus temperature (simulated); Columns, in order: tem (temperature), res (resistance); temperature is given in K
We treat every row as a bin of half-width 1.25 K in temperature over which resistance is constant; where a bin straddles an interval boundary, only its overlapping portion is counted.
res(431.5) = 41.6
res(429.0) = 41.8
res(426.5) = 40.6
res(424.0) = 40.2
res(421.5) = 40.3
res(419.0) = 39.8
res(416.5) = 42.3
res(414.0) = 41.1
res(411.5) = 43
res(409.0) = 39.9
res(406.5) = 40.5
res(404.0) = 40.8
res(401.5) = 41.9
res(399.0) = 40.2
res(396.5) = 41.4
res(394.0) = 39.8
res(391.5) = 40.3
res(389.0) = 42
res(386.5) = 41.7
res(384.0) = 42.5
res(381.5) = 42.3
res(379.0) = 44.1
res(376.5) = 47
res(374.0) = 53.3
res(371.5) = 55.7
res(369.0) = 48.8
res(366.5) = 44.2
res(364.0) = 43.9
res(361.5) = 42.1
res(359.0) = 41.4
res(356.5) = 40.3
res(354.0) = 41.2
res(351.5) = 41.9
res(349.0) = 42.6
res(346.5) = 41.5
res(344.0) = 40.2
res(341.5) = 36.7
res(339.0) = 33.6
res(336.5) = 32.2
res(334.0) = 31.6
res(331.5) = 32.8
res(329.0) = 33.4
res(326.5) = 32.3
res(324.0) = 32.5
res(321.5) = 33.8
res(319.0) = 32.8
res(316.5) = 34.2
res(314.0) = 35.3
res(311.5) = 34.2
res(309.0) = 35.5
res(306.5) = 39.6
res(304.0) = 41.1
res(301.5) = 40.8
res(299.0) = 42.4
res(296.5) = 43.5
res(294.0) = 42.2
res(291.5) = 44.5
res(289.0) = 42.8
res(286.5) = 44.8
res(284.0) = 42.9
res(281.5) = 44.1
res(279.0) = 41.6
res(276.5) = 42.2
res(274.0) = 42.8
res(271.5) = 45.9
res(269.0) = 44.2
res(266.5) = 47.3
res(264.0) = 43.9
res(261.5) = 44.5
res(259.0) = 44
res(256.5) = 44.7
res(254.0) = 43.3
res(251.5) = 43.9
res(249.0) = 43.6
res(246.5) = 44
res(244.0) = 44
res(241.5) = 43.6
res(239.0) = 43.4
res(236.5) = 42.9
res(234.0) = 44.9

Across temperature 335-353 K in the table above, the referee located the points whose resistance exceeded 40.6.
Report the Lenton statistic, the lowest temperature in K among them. 346.5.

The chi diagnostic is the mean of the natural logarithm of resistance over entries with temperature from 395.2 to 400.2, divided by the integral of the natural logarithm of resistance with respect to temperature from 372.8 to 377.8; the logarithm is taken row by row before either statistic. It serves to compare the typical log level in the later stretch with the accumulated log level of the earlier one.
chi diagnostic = 0.190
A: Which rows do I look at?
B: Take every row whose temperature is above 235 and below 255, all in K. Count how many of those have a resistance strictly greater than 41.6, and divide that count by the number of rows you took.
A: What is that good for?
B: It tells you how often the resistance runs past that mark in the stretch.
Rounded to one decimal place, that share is 1.0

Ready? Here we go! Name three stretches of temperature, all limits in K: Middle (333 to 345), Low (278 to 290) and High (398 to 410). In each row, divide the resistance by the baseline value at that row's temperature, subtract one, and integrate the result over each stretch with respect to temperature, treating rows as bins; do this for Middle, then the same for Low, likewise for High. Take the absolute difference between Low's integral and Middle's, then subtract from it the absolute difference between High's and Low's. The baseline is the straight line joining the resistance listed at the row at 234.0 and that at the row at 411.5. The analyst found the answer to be 1.8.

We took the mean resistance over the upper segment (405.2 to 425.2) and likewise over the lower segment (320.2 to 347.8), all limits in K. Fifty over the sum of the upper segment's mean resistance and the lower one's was 0.66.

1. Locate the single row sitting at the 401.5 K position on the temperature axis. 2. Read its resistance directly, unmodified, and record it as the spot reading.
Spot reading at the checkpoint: 41.9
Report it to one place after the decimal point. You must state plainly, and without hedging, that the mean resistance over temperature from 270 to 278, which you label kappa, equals 43.6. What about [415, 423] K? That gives 40.8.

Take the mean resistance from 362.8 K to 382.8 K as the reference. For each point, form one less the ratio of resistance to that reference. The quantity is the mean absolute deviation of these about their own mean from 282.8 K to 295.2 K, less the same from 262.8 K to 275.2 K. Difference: -0.010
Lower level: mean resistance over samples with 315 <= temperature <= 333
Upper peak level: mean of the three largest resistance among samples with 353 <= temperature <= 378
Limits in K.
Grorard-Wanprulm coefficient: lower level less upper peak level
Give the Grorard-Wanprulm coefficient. -19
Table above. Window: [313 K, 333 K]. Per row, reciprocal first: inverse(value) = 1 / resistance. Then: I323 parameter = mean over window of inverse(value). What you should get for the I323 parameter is 0.030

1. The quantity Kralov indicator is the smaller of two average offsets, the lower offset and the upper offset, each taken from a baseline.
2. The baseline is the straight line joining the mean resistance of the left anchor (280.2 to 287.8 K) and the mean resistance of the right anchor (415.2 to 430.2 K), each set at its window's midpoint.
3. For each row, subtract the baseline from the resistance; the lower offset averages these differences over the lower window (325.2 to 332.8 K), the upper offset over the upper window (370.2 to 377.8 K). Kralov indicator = -10.1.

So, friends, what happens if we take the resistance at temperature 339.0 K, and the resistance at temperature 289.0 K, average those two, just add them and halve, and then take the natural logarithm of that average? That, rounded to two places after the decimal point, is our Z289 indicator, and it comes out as 3.64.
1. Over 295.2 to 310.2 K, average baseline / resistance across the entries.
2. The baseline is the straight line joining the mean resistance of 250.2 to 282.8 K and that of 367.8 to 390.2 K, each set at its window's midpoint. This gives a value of 1.11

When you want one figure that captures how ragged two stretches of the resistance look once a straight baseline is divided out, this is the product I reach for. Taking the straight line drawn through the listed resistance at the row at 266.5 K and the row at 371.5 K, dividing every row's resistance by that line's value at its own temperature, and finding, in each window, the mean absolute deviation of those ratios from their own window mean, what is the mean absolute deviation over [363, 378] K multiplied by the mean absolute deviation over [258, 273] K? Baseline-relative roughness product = 0.0013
